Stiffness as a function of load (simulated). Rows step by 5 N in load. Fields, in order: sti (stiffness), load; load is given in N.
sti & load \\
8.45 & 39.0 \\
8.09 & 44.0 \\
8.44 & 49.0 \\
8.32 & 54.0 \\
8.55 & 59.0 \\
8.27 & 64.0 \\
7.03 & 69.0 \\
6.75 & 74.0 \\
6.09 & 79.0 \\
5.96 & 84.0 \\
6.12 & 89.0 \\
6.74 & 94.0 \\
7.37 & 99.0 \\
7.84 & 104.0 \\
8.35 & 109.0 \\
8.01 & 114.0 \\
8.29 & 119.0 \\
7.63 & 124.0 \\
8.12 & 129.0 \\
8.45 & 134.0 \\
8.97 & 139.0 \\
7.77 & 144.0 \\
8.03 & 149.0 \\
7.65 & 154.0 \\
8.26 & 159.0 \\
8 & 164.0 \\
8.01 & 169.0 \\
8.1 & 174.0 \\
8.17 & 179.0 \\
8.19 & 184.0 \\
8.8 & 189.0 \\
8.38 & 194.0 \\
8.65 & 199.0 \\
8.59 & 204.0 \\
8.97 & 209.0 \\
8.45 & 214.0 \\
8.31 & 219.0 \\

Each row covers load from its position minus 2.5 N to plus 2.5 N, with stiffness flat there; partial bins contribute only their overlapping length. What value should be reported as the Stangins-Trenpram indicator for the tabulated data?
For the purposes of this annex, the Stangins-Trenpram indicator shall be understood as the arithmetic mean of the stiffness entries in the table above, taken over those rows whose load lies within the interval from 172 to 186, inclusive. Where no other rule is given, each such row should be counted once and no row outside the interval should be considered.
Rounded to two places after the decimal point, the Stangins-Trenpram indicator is 8.15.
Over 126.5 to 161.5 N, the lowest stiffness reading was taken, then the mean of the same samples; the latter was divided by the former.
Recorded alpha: 1.07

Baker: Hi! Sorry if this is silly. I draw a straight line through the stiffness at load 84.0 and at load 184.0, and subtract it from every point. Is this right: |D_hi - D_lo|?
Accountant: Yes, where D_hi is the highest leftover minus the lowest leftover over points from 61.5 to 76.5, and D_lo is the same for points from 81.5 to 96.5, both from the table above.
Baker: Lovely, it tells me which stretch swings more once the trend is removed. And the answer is 1.2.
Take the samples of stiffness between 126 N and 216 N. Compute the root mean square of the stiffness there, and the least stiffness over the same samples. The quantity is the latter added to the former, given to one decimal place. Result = 16.0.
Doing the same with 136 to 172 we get 15.8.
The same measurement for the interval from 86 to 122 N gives 13.7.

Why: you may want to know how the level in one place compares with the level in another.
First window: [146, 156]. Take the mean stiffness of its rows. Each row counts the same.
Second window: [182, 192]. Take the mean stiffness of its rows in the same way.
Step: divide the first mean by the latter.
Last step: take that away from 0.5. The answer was -0.42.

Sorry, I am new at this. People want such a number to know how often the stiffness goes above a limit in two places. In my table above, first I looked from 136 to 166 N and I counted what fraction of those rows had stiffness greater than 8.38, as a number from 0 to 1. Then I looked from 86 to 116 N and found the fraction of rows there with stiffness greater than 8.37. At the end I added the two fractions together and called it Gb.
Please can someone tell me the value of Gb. 0.17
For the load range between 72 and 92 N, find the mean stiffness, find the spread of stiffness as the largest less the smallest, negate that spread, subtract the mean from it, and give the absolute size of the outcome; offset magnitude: 7.0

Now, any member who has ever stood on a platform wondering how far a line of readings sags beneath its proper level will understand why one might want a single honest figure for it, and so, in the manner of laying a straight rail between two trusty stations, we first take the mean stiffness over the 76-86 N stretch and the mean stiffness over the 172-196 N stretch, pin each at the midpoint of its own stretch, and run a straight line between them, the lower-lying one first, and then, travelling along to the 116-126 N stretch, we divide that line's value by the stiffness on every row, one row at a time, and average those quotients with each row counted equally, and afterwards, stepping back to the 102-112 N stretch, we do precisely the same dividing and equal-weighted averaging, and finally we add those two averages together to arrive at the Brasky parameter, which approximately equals 1.69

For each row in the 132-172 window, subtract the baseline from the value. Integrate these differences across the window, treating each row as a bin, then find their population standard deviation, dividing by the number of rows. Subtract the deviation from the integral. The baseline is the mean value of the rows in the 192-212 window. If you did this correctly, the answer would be -21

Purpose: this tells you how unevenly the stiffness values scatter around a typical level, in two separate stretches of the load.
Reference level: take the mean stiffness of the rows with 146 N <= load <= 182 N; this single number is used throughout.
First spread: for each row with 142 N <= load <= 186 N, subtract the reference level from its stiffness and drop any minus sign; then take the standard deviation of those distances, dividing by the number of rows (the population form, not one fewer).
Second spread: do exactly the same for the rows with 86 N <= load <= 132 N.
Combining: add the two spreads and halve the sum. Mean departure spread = 0.358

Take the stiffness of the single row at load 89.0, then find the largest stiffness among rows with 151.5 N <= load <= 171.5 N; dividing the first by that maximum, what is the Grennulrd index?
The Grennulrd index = 0.74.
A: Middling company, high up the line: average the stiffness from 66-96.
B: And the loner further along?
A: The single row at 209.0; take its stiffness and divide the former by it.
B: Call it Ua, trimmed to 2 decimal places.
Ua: 0.72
